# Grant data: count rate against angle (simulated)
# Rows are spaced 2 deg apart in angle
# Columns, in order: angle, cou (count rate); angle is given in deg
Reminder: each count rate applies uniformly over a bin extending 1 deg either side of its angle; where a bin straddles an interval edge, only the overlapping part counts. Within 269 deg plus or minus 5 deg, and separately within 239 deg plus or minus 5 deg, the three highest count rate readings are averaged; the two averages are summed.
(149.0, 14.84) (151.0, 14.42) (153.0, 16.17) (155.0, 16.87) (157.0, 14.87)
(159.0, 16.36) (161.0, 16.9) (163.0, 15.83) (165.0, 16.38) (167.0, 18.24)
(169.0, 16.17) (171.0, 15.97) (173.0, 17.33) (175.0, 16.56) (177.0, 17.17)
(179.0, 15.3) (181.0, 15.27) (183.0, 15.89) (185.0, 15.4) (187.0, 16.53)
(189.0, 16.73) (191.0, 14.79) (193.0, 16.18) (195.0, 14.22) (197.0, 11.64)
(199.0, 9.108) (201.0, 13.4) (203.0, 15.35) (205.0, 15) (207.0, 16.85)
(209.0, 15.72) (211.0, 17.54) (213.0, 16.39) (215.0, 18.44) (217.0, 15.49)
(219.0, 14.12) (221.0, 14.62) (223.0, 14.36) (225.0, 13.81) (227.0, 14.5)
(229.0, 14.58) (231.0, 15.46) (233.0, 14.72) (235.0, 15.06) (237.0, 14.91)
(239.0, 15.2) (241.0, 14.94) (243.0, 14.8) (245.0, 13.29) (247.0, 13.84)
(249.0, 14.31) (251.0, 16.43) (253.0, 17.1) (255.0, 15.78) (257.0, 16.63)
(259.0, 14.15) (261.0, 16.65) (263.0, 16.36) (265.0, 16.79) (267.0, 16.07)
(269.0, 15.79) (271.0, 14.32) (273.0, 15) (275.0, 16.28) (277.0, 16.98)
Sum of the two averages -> 31.3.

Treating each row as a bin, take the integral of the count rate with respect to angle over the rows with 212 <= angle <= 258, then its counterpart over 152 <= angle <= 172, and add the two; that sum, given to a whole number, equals 1025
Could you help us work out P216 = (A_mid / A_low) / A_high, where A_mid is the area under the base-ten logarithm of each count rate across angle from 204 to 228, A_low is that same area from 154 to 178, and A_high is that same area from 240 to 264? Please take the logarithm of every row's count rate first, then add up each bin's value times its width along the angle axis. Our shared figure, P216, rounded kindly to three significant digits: 0.0344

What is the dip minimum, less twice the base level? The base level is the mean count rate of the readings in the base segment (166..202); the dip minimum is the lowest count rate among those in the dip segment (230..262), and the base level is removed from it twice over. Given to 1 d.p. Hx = -17.4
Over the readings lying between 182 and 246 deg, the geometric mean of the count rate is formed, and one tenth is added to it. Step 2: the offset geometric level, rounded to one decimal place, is 15.0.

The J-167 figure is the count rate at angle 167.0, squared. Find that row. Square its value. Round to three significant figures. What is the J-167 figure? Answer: 333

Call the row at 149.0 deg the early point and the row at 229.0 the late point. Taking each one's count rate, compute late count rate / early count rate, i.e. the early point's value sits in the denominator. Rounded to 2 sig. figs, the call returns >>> 0.98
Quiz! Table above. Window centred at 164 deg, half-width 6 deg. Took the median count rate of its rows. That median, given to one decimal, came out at 16.4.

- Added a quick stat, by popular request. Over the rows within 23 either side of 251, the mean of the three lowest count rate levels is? 13.8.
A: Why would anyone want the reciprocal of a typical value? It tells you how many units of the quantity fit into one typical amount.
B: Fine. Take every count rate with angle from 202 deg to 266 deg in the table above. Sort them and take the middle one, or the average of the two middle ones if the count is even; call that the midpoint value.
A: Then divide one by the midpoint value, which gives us 0.0661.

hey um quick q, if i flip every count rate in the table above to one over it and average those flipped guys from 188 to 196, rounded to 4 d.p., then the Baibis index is 0.0649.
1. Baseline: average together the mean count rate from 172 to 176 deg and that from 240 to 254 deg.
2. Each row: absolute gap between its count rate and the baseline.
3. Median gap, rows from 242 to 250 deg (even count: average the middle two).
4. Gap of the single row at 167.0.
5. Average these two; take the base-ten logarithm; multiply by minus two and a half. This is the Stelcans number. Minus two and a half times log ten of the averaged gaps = -0.80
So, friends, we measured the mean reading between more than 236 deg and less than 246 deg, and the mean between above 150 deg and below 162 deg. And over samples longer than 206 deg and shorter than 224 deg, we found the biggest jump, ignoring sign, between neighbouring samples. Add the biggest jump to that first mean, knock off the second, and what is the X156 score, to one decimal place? 1.6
